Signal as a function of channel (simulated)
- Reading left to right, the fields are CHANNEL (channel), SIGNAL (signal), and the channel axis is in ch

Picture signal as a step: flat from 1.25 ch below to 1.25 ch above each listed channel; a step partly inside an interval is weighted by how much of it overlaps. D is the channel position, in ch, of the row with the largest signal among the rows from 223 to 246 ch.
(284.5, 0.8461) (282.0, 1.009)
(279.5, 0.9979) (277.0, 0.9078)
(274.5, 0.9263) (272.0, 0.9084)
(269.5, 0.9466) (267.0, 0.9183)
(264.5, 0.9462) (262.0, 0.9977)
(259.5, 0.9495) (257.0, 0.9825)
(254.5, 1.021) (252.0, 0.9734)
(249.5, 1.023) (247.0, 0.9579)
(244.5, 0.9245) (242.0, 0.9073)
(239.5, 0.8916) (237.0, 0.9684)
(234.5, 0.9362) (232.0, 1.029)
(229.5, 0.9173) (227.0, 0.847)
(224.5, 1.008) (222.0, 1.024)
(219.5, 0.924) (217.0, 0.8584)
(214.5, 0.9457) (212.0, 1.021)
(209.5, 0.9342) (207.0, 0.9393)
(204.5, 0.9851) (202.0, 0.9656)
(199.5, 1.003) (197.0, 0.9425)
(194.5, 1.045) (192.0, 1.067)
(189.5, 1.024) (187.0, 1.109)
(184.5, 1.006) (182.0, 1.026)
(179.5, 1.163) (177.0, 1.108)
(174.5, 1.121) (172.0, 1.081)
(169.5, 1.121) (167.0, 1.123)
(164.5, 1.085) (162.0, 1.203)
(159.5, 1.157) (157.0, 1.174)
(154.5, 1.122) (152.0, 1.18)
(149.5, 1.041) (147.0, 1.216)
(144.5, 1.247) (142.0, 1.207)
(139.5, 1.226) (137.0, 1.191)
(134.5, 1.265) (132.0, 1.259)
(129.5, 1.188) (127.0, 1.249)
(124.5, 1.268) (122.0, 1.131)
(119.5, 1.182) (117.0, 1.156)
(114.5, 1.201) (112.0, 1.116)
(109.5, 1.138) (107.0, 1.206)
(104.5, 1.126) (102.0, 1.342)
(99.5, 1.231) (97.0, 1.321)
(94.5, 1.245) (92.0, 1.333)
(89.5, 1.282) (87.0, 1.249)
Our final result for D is 232.0 ch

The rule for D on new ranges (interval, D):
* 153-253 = 162.0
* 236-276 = 249.5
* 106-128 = 124.5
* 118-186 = 124.5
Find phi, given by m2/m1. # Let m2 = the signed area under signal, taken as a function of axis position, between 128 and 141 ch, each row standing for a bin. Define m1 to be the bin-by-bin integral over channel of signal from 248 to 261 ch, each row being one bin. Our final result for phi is 1.24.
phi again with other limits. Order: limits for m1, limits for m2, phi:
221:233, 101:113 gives 1.23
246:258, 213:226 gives 1.04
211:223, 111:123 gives 1.22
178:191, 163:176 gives 1.04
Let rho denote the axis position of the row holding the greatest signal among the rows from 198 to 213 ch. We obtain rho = 212.0 ch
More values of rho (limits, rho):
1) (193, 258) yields 194.5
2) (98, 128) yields 102.0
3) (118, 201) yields 124.5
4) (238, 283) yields 249.5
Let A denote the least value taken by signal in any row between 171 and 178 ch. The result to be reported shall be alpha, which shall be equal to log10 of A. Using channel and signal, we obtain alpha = 0.03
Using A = 1.081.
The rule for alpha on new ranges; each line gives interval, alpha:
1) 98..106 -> 0.05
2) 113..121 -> 0.06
